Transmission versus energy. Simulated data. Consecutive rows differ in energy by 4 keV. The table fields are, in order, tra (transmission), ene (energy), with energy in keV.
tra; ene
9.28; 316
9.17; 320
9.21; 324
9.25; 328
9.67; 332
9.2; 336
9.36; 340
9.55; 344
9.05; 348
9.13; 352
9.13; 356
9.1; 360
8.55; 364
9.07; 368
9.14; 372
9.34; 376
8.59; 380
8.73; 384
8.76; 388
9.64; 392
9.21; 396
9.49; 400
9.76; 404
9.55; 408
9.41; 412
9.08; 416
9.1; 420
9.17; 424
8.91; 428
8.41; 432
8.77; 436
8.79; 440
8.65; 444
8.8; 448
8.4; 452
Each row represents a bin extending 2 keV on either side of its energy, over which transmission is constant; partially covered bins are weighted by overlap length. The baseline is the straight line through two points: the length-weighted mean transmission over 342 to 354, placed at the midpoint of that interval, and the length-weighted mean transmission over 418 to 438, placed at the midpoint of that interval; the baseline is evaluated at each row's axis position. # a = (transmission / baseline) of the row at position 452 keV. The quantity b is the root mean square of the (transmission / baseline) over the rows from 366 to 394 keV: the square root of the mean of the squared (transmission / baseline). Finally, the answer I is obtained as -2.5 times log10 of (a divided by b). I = 0.040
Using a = 0.96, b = 0.99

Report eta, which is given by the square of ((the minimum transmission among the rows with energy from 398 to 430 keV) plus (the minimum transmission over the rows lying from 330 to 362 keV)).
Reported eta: 323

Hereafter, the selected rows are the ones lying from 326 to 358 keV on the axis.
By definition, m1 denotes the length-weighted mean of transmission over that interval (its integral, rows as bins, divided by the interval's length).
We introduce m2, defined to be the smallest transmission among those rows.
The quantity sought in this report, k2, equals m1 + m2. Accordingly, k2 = 18.3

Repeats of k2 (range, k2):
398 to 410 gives 19.1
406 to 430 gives 18.1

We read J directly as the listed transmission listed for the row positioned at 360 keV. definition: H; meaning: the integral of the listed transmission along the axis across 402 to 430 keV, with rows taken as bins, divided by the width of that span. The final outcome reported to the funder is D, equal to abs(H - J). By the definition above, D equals 0.2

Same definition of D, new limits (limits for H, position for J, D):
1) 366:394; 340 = 0.3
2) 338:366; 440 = 0.3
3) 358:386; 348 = 0.1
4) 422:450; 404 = 1.0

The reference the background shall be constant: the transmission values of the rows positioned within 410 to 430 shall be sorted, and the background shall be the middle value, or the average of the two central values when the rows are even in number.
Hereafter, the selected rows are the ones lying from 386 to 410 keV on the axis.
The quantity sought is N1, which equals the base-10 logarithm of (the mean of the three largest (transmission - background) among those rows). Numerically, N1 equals -0.3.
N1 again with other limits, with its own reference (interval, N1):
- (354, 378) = -1.0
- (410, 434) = -0.9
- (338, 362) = -0.6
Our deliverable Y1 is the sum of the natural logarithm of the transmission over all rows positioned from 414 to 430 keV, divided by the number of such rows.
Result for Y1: 2.20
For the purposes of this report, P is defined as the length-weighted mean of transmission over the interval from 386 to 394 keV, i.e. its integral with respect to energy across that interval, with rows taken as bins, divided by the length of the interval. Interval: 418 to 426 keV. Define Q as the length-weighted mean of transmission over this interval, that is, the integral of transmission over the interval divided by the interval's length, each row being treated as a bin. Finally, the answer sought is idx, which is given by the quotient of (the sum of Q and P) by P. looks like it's 1.99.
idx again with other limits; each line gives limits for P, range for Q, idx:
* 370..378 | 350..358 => 1.99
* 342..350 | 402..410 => 2.04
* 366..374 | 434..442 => 1.96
